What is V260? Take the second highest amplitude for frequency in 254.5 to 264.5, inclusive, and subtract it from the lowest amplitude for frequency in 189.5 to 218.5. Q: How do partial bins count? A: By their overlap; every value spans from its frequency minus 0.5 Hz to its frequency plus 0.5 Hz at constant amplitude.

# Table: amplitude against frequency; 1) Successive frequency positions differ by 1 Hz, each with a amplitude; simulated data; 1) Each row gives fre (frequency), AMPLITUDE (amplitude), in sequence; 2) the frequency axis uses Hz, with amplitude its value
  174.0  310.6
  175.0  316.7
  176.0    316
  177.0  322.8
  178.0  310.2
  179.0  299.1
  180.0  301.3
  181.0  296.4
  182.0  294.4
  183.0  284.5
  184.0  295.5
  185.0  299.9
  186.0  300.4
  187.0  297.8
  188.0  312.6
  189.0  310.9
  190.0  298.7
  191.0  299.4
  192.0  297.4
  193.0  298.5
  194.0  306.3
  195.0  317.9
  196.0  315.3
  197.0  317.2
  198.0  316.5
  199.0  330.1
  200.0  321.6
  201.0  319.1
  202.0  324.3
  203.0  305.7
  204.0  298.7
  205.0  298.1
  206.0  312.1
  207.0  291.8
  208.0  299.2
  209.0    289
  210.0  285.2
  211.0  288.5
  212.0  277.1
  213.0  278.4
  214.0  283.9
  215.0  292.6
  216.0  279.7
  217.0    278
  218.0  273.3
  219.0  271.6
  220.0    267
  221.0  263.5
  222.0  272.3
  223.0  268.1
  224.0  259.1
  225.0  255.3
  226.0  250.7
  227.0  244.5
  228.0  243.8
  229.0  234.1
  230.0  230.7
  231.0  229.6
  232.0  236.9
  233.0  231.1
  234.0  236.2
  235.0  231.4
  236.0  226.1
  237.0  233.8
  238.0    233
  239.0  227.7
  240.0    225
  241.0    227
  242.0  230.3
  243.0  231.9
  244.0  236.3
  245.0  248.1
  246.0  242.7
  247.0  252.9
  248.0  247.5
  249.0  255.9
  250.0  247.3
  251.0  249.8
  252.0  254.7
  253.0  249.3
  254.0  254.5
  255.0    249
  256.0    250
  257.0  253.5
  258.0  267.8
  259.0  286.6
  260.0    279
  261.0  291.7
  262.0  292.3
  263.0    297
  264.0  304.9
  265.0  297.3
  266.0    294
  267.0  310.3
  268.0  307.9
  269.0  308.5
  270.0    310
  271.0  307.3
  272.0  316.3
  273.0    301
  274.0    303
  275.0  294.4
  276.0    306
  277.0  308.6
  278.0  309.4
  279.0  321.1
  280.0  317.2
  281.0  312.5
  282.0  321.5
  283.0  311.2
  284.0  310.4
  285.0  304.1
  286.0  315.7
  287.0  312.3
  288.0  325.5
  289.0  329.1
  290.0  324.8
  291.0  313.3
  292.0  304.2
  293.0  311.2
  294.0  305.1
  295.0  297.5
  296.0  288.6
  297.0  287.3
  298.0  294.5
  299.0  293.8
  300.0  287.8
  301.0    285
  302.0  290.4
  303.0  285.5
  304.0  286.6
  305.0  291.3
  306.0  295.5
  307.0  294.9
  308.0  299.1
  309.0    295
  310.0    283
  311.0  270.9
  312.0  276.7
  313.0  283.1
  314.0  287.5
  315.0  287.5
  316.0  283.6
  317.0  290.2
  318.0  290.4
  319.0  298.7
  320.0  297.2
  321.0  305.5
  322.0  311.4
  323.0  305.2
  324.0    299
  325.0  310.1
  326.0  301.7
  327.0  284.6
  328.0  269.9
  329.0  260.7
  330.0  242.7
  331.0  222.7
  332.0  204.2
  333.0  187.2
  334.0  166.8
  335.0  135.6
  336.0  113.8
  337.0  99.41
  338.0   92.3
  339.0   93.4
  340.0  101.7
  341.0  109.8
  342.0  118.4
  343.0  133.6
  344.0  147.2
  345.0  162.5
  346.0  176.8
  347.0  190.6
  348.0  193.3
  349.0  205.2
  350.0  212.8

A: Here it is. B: -24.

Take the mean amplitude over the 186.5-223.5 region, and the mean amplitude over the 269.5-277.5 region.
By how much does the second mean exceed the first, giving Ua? 10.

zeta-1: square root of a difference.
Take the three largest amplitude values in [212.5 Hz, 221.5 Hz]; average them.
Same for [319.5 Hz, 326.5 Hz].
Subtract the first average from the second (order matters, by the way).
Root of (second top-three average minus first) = 5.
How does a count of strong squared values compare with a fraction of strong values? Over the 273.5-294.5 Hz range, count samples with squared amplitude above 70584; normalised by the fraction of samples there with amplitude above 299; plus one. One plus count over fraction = 23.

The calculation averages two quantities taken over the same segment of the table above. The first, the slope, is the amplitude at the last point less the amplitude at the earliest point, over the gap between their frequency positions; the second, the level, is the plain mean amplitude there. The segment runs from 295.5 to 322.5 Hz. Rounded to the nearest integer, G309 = 146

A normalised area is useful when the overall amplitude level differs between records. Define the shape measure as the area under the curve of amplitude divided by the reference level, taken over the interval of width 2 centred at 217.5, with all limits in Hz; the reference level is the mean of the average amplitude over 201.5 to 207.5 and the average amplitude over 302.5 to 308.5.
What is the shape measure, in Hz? 1.85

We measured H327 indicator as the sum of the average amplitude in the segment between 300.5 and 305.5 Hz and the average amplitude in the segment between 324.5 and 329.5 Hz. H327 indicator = 573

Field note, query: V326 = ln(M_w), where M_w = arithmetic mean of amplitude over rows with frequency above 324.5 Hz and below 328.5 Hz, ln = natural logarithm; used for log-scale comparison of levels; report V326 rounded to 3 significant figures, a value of 5.68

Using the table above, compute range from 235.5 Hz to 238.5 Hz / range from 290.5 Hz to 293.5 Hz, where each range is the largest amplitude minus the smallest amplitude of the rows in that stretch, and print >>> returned 0.85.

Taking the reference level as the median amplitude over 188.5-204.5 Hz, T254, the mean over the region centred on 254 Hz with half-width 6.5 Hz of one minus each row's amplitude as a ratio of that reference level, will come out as 0.18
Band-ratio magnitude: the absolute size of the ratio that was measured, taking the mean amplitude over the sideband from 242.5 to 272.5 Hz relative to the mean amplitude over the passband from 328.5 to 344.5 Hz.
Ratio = 1.80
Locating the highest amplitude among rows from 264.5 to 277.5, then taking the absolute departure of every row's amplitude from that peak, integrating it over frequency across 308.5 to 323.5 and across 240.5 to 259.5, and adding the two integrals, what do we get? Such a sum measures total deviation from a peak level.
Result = 1653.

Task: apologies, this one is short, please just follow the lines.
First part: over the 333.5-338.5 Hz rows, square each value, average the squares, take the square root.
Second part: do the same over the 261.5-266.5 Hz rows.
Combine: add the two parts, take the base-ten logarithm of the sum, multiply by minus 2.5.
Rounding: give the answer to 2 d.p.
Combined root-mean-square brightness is -6.56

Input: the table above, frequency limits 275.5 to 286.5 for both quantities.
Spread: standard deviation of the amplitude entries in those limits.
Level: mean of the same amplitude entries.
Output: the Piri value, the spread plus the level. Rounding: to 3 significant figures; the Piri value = 318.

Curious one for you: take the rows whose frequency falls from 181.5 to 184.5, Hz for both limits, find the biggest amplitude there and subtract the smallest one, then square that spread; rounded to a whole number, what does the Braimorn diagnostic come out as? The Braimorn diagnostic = 121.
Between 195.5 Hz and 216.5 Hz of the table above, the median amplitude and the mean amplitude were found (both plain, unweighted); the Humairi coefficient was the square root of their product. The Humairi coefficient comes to 300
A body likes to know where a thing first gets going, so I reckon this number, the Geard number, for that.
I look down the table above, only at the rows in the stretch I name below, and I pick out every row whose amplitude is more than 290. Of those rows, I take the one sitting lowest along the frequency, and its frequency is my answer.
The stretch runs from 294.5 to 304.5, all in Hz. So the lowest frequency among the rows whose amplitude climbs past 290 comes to 295.0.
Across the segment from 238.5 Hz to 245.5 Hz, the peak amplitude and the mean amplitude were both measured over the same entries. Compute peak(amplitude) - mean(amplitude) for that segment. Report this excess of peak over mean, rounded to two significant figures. 16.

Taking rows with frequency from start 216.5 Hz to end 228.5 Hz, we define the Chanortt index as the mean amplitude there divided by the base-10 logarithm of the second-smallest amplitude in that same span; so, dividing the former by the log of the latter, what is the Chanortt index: 110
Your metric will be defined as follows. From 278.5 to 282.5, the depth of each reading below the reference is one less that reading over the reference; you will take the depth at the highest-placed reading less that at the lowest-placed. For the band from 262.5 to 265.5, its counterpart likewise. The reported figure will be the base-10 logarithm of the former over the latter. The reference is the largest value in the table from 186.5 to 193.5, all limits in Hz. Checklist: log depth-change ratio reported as 0.12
